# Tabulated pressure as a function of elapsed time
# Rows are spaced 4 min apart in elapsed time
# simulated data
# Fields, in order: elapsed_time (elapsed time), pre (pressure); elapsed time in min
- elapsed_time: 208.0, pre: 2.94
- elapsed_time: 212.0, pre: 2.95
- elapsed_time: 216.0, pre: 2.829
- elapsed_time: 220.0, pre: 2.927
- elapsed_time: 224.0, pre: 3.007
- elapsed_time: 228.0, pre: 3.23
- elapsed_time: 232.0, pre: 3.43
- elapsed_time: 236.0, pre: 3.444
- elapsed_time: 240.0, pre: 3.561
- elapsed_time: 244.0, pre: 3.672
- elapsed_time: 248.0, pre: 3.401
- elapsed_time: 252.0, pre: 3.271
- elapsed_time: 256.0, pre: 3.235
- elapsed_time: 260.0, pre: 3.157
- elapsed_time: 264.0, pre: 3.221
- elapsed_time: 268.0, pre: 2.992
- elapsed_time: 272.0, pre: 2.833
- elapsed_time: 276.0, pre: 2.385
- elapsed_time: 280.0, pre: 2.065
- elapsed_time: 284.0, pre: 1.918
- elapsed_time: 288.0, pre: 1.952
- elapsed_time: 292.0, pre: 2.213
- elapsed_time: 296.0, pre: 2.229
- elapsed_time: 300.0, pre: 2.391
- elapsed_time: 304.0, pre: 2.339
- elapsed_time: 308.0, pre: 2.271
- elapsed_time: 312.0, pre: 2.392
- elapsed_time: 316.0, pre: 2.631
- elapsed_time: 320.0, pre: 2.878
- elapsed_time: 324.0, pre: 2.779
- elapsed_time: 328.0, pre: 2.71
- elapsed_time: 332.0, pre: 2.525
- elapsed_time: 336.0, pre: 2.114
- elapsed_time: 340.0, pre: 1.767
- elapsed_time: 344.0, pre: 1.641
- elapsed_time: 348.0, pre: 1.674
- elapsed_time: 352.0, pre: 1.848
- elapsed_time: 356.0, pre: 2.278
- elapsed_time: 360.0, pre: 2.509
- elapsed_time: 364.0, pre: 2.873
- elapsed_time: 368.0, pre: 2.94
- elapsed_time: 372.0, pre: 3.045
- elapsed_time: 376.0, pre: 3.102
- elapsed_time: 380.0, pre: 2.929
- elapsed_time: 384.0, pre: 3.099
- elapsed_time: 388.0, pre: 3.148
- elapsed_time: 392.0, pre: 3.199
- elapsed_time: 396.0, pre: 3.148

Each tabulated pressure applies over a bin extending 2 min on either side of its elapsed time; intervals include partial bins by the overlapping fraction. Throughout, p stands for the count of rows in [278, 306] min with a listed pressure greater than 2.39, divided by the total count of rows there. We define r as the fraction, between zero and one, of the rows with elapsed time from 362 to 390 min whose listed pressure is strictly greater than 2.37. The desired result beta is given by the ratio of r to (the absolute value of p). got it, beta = 7.00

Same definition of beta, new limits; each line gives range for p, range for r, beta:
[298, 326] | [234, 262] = 1.40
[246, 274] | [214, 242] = 1.00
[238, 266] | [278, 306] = 0.14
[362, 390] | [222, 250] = 1.00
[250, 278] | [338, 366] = 0.33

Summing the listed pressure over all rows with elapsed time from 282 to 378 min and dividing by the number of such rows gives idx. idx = 2.38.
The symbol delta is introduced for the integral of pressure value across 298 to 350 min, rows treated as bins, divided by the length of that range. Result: 2.3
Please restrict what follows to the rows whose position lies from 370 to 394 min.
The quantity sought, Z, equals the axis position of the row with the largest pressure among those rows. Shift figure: 392.0 min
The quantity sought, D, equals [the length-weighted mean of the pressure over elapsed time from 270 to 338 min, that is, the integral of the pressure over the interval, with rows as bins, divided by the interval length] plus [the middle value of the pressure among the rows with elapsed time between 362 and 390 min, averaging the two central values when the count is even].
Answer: 5.43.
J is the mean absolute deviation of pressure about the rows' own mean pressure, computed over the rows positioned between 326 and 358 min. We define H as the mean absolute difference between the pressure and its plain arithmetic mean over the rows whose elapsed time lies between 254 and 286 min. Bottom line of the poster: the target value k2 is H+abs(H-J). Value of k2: 0.57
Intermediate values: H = 0.45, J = 0.34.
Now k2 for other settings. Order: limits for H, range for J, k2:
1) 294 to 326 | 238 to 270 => 0.24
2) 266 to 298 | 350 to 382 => 0.36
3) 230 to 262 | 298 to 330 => 0.20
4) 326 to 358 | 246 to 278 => 0.43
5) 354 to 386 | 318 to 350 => 0.46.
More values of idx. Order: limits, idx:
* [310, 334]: 2.65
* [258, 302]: 2.49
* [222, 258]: 3.36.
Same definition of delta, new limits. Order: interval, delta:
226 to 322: 2.8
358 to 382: 2.9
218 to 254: 3.3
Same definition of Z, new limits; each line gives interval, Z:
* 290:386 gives 376.0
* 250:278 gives 252.0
